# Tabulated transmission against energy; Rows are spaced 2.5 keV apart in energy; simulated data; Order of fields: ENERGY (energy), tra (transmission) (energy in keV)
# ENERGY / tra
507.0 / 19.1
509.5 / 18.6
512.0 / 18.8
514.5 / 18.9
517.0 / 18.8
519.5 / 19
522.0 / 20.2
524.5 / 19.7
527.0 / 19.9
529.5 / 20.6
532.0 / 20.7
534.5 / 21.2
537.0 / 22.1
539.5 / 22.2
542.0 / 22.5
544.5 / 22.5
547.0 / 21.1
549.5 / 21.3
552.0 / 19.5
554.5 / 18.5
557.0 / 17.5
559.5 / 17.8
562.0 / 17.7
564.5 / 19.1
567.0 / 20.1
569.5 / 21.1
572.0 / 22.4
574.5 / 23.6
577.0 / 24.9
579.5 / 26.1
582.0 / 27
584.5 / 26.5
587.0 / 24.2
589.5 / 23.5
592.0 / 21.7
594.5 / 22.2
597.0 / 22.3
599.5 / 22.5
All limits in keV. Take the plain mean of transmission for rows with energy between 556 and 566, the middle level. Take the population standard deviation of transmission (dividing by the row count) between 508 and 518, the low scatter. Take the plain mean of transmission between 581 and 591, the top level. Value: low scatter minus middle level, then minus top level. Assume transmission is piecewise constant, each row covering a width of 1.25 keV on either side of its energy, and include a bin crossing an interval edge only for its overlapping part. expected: -43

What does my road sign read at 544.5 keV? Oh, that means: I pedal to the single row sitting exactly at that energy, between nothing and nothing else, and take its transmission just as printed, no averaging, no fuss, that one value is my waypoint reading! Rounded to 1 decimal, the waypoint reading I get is 22.5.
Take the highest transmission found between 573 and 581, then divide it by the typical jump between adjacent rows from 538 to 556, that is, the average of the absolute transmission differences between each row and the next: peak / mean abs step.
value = 33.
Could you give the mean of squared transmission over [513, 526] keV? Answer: 374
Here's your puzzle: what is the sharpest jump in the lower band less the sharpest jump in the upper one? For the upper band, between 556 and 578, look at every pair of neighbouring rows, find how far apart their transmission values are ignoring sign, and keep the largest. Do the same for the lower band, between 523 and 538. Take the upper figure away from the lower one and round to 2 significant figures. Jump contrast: -0.50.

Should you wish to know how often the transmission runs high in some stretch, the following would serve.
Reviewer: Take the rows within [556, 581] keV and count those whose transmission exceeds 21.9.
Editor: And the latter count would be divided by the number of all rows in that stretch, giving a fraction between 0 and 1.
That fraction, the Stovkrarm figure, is 0.4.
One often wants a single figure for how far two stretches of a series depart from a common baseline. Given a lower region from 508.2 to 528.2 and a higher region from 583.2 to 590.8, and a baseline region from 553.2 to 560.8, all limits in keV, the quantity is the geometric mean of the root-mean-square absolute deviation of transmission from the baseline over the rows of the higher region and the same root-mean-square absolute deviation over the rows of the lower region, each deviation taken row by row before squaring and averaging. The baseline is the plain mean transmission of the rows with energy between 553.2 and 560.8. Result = 3.1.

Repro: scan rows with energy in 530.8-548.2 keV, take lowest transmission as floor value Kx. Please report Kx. 20.7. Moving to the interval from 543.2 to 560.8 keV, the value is 17.5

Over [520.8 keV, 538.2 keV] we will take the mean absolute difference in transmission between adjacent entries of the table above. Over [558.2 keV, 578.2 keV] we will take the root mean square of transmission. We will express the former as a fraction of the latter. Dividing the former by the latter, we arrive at 0.023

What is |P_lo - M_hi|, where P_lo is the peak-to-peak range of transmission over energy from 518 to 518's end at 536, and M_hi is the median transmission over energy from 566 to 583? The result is 21.4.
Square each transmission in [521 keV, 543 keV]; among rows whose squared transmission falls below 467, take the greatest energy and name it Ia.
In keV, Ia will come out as 534.5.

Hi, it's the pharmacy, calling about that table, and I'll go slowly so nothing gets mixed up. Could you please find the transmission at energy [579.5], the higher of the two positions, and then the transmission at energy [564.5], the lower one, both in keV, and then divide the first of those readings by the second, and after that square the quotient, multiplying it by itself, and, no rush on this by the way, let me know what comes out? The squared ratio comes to 1.9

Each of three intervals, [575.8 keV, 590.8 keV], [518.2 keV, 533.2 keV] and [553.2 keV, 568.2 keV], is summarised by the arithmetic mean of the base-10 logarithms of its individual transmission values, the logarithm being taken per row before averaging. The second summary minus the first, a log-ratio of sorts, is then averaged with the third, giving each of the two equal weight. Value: 0.581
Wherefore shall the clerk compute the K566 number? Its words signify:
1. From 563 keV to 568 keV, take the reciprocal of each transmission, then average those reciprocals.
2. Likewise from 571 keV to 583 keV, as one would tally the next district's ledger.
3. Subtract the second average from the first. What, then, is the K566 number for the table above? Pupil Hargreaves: 0.011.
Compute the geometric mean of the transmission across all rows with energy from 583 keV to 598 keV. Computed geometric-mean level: 23.3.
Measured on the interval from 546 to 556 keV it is 20.1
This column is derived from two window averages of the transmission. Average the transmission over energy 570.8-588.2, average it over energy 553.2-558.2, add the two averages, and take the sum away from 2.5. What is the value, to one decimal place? -40.5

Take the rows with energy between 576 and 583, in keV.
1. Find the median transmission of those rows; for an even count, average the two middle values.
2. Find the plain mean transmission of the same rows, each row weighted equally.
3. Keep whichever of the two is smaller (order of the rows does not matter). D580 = 26.0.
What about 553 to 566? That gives 17.8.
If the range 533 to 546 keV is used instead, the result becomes 22.1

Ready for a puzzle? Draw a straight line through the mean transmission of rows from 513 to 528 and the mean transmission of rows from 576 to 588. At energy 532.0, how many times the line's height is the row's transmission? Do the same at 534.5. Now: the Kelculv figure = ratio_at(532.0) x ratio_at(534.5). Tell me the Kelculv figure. 1.02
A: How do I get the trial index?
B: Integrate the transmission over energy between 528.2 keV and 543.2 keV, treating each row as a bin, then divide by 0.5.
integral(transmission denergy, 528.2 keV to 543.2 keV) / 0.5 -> 646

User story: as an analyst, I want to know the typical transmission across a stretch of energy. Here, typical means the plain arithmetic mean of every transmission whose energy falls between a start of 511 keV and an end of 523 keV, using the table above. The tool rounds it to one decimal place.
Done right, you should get 19.1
